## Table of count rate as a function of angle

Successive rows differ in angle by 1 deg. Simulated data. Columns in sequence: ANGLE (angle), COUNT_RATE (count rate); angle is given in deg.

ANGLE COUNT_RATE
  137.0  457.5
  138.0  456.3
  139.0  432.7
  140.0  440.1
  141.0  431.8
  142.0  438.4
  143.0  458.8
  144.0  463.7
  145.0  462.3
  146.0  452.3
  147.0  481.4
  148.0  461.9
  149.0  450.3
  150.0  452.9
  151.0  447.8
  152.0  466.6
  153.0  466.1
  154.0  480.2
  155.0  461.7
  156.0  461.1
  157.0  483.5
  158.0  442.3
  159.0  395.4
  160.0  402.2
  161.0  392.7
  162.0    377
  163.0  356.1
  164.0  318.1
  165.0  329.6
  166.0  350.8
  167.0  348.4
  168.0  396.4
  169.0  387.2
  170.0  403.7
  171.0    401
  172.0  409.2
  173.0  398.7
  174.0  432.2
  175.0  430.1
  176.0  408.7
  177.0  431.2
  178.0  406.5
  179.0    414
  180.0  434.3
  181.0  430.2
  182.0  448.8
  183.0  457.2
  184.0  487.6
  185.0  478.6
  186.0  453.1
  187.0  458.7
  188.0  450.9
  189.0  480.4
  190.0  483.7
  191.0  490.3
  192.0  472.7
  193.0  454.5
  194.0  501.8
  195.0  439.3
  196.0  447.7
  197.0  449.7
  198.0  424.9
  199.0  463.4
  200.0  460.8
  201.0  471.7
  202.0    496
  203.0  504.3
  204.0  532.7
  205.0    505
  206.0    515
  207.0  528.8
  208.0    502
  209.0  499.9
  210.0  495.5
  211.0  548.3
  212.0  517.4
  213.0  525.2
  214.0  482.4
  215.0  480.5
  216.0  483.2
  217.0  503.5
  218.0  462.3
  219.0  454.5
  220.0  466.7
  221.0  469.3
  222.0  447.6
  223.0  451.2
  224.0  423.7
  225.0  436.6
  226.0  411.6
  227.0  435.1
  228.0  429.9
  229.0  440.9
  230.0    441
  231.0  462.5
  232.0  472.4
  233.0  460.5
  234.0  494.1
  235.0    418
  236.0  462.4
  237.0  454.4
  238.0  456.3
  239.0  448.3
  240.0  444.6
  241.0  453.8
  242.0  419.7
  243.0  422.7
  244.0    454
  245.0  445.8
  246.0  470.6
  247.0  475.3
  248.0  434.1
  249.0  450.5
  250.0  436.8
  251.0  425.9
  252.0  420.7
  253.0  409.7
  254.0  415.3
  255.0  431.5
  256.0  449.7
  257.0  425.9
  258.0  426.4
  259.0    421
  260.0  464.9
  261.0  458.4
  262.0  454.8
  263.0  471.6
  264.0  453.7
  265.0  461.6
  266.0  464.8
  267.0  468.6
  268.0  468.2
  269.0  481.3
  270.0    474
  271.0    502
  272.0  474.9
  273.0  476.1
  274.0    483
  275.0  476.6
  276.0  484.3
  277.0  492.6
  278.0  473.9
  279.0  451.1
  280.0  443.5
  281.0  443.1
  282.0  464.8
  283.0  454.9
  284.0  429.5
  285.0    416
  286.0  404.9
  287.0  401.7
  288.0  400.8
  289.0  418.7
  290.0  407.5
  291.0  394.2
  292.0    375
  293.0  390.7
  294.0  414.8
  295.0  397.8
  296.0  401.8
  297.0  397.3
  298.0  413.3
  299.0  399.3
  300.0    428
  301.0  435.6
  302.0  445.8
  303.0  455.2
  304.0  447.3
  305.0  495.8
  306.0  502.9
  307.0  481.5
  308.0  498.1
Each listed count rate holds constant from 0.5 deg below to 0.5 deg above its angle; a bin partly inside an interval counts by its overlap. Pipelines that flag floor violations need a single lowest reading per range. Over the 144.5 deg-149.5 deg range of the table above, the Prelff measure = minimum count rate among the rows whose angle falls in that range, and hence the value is 450.3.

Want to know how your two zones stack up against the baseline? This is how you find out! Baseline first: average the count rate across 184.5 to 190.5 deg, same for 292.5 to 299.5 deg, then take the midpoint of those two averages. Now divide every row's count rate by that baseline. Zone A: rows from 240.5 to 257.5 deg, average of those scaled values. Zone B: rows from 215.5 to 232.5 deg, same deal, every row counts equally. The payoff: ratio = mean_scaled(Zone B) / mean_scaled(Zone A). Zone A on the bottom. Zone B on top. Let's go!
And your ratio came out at 1.03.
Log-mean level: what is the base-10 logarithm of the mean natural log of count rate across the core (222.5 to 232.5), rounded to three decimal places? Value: 0.784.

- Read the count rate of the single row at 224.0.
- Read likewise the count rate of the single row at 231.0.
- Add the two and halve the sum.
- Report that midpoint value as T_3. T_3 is 443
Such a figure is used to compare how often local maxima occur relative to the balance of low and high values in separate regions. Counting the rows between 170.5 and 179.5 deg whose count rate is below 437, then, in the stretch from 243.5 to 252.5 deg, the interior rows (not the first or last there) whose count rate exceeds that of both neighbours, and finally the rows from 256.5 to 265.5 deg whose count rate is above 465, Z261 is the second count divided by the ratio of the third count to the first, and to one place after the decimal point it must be 18.0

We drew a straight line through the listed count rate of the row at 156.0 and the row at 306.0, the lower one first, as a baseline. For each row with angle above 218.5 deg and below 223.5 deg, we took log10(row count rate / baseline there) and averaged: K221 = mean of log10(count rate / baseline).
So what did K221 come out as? -0.020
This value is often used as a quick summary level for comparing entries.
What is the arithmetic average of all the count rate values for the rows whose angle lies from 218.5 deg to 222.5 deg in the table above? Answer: 460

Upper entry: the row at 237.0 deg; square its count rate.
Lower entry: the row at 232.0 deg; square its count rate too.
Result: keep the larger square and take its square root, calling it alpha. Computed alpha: 472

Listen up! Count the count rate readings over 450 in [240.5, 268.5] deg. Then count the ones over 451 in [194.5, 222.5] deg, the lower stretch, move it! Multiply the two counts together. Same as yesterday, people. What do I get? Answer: 322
